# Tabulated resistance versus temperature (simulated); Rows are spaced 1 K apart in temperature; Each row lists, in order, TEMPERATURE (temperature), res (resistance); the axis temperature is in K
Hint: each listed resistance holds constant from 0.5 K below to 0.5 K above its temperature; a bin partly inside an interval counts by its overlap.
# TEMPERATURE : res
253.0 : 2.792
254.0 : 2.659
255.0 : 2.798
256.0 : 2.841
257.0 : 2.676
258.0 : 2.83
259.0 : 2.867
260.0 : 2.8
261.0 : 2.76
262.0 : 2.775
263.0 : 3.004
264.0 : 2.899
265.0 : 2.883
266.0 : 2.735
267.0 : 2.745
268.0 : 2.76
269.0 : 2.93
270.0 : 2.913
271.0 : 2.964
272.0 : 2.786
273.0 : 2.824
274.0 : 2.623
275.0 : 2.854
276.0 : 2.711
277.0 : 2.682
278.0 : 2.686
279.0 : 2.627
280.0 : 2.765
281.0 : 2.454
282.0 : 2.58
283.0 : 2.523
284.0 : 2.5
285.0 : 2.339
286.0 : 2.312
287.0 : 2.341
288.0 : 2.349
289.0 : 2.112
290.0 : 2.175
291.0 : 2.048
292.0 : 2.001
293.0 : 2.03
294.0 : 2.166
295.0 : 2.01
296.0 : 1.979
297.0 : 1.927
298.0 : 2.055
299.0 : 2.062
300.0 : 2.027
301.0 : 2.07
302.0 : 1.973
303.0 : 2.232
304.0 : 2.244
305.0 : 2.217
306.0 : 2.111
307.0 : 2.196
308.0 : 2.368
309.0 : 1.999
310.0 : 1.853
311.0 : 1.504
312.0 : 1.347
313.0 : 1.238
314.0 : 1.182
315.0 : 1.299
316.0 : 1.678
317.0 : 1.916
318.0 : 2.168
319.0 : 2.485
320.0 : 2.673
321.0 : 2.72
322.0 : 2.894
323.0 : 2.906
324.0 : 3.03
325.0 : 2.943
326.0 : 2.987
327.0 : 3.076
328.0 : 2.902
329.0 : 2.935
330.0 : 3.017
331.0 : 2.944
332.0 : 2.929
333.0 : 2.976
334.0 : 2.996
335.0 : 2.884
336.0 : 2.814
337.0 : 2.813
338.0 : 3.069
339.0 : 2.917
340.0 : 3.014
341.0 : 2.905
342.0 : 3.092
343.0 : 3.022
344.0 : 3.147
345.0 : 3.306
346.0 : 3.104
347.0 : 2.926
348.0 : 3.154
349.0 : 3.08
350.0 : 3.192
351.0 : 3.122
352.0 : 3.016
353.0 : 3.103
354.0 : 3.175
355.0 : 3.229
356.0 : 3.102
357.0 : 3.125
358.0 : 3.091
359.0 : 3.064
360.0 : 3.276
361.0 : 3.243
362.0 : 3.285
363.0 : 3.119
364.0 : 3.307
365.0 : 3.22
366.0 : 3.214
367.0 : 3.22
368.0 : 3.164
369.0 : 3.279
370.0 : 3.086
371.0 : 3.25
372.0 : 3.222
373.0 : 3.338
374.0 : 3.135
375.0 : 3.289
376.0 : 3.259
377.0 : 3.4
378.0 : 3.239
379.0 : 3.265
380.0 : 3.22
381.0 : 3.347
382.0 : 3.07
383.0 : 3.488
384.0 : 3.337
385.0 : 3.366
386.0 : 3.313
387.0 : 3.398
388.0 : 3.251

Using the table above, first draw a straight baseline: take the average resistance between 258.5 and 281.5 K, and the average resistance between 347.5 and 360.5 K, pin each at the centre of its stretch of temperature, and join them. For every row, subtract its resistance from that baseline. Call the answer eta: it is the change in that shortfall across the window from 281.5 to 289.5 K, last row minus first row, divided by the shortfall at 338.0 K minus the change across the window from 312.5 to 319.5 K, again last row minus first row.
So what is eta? 0.4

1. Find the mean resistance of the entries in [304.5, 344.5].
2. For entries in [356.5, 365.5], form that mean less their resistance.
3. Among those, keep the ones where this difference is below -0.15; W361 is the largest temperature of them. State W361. 365.0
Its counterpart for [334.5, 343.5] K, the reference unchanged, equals 343.0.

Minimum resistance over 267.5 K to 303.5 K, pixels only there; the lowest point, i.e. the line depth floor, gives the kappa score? 1.927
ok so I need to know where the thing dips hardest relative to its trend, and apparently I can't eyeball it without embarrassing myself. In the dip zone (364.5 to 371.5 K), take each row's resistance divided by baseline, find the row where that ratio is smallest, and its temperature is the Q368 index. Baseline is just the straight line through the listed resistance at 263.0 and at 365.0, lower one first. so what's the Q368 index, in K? 370.0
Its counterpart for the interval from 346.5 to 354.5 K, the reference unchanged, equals 347.0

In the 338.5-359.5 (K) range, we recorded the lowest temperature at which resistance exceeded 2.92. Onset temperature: 340.0 K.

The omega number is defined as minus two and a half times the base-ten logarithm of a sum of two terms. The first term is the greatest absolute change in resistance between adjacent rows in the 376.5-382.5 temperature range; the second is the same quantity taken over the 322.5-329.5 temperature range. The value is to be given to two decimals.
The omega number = 0.86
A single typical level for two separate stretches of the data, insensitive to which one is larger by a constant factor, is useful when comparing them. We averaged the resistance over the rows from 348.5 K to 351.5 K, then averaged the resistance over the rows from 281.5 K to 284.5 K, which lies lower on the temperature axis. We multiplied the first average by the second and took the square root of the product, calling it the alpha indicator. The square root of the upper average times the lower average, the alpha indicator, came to 2.82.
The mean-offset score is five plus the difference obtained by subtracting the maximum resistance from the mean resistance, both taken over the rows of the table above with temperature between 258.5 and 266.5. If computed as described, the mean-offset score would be 4.84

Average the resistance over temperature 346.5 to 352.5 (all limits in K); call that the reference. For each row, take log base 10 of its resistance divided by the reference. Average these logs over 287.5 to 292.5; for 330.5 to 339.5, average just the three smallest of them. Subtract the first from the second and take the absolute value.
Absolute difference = 0.12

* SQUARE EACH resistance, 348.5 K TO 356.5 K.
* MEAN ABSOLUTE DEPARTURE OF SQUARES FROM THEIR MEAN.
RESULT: 0.336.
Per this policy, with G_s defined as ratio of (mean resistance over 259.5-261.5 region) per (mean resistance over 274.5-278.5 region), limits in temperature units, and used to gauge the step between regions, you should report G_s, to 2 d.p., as 1.02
